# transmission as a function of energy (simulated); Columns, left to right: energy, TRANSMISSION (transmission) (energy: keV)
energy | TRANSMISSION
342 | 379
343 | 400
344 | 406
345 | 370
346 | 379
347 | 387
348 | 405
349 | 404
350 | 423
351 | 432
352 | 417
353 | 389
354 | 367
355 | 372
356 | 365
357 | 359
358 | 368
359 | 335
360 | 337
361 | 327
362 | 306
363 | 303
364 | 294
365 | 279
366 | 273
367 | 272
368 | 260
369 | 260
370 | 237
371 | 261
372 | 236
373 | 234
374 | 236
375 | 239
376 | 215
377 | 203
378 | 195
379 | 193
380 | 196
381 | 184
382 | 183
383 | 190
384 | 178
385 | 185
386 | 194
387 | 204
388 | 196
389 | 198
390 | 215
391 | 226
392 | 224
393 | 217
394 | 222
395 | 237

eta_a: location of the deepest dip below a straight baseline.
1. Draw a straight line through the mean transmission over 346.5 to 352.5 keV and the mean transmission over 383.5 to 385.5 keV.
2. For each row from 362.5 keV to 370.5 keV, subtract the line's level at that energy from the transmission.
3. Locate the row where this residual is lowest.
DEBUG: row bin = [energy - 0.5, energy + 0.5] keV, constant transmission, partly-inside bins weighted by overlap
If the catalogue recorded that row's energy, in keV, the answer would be 370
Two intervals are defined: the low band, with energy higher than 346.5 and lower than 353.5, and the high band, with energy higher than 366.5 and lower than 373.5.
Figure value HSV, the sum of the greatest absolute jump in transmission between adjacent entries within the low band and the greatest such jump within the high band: 53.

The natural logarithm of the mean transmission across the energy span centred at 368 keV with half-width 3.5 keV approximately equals 5.6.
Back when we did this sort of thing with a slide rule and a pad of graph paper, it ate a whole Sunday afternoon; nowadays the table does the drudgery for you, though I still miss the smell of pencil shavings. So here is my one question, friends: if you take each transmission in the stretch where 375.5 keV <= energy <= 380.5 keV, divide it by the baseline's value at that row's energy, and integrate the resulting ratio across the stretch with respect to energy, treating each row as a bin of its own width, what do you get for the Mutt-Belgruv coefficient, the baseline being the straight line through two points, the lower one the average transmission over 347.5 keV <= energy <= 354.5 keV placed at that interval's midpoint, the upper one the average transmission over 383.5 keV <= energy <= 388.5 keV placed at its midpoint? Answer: 4.17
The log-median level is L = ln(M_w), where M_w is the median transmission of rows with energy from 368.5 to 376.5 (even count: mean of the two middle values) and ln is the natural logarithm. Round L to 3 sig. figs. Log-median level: 5.47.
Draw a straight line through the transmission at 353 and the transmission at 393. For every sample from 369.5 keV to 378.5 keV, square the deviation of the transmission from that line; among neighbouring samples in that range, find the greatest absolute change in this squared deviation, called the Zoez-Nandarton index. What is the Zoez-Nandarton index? 3665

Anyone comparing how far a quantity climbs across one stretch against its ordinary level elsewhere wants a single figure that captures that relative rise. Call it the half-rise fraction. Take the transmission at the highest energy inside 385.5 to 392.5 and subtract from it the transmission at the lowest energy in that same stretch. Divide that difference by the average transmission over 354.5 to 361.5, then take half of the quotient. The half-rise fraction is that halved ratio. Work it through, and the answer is 0.04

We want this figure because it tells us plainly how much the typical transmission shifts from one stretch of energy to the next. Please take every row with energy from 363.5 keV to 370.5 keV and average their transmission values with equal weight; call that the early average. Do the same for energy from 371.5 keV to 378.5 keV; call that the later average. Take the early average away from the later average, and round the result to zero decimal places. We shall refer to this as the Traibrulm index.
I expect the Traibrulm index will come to -45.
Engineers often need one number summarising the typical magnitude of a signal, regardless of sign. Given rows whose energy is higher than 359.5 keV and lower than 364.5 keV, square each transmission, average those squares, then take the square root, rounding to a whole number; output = 314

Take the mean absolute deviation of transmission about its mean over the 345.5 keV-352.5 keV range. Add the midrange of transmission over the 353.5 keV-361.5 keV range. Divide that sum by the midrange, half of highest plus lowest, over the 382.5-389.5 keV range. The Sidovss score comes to 1.9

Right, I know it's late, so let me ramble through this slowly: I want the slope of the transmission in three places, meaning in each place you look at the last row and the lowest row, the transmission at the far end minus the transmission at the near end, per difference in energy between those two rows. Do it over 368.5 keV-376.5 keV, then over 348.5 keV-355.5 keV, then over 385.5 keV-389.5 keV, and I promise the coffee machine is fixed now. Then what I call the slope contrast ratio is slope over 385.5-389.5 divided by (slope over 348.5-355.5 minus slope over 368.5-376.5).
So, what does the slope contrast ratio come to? 1.2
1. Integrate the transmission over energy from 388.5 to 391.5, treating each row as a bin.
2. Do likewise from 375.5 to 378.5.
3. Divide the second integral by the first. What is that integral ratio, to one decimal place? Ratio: 1.0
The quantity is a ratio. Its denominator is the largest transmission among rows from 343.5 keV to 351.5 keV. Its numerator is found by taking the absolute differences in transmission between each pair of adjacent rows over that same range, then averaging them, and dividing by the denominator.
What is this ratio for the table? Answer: 0.0331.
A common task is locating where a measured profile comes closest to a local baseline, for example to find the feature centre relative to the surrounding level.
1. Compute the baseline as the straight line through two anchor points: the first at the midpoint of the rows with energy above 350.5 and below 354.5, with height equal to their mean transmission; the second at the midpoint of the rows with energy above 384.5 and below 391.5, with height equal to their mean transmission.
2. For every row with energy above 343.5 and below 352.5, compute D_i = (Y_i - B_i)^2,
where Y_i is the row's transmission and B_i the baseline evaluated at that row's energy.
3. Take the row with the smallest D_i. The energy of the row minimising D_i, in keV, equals 350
